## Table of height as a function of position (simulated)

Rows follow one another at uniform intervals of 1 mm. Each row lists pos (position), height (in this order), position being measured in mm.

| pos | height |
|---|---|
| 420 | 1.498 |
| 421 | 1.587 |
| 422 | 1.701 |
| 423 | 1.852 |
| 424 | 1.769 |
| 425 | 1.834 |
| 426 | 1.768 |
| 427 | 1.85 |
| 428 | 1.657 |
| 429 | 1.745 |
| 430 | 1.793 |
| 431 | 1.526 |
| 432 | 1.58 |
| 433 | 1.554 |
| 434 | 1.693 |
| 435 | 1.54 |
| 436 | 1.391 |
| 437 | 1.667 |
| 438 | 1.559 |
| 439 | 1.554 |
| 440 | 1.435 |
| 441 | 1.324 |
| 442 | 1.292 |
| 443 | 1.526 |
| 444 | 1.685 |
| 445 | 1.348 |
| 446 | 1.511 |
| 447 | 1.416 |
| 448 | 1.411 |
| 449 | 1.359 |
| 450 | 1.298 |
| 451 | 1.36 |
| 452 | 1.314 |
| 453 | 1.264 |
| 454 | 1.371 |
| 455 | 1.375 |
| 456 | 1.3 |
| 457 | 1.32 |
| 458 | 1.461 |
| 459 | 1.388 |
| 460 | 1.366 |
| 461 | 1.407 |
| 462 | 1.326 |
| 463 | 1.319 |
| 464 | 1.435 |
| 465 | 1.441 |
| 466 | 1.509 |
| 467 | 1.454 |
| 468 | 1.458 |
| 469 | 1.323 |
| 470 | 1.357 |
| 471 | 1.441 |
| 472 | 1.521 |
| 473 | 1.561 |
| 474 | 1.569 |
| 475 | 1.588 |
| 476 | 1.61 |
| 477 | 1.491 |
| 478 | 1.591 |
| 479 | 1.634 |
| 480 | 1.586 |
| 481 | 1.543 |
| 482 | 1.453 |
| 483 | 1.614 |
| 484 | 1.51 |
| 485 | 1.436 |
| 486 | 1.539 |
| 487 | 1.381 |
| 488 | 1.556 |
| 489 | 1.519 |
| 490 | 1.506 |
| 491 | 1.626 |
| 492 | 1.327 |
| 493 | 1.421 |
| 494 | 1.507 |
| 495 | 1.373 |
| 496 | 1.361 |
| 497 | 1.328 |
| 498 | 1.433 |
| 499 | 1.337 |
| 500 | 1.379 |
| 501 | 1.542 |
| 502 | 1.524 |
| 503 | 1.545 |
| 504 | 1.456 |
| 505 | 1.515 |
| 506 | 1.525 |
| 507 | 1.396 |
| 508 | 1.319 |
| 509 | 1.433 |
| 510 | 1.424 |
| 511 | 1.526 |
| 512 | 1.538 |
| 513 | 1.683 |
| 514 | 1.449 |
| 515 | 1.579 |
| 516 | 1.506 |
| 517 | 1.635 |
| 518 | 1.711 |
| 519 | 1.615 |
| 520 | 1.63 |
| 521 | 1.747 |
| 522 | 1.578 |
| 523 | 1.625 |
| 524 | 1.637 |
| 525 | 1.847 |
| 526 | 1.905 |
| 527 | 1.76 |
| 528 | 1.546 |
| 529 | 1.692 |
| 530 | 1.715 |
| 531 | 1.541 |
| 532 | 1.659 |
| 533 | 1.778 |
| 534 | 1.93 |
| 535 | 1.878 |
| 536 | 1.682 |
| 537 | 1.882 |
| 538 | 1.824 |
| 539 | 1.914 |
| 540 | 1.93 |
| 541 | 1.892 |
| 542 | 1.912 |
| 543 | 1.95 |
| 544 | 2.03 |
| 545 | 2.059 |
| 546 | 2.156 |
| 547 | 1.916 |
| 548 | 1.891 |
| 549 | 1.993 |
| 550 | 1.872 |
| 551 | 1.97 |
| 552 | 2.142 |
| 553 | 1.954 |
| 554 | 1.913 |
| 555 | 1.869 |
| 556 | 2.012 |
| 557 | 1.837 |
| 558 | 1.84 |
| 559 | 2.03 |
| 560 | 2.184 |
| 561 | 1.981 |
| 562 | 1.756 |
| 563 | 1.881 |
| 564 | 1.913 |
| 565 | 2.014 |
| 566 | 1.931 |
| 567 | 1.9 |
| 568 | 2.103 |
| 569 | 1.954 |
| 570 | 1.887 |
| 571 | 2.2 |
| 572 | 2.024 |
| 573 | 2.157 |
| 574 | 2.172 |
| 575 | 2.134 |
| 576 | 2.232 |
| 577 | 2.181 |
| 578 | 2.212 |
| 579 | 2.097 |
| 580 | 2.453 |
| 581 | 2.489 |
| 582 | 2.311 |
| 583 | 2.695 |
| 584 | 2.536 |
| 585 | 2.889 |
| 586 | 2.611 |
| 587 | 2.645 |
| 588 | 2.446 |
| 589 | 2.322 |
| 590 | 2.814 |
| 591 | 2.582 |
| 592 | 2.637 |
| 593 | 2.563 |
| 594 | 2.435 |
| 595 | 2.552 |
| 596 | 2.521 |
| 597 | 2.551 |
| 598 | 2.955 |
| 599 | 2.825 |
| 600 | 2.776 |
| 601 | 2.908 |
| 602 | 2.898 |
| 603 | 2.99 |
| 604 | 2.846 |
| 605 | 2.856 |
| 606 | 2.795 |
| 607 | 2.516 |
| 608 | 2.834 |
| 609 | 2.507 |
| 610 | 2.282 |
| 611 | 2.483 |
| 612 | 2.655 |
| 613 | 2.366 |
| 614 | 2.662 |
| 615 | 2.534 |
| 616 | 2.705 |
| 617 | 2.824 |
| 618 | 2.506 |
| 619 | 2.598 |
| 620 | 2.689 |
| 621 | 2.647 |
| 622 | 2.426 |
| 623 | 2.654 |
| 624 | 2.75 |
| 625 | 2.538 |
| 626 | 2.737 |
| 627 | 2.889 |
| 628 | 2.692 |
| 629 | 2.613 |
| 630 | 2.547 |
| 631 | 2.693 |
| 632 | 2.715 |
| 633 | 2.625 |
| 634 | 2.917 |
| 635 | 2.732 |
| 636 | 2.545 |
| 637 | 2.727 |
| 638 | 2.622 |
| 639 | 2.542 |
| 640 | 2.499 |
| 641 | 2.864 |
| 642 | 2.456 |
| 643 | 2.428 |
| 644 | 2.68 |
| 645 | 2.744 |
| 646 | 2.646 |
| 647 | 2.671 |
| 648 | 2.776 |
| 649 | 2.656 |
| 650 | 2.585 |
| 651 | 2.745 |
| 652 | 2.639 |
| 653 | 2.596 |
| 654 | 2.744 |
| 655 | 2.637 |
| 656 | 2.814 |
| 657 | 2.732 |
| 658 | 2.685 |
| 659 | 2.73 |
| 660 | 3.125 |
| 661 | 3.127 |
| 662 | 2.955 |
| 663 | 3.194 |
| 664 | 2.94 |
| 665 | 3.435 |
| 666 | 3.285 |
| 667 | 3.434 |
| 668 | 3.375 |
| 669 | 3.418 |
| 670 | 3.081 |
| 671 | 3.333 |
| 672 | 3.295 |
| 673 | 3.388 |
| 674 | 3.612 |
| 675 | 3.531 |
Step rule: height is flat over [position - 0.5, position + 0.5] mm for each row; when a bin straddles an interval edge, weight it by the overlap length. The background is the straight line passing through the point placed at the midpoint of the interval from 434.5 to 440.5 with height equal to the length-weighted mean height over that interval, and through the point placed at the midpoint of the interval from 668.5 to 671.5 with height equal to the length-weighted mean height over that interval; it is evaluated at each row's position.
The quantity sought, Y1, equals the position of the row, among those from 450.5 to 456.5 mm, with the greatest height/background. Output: 451 mm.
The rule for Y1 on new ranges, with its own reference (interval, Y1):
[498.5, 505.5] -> 501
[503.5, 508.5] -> 506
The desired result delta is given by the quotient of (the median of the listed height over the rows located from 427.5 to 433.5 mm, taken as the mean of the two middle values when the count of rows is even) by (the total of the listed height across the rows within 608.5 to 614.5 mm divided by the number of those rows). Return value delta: 0.6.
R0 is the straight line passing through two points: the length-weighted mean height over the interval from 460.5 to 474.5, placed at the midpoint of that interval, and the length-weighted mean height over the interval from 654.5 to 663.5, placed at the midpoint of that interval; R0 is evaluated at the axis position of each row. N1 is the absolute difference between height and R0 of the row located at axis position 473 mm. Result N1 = 0.08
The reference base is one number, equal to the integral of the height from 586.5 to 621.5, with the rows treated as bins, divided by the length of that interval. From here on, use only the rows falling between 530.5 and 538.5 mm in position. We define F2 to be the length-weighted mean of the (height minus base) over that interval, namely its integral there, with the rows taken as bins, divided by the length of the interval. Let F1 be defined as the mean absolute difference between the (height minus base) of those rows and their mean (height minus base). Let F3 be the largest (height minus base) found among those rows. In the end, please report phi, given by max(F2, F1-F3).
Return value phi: 0.83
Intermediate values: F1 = 0.108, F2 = -0.88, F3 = -0.72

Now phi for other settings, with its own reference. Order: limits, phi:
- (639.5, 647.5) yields -0.03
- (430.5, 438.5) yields 1.02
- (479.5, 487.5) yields 1.10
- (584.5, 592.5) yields -0.03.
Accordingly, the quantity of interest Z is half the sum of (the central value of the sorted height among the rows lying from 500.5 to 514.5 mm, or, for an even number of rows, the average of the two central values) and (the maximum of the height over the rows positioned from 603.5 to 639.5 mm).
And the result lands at 2.22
